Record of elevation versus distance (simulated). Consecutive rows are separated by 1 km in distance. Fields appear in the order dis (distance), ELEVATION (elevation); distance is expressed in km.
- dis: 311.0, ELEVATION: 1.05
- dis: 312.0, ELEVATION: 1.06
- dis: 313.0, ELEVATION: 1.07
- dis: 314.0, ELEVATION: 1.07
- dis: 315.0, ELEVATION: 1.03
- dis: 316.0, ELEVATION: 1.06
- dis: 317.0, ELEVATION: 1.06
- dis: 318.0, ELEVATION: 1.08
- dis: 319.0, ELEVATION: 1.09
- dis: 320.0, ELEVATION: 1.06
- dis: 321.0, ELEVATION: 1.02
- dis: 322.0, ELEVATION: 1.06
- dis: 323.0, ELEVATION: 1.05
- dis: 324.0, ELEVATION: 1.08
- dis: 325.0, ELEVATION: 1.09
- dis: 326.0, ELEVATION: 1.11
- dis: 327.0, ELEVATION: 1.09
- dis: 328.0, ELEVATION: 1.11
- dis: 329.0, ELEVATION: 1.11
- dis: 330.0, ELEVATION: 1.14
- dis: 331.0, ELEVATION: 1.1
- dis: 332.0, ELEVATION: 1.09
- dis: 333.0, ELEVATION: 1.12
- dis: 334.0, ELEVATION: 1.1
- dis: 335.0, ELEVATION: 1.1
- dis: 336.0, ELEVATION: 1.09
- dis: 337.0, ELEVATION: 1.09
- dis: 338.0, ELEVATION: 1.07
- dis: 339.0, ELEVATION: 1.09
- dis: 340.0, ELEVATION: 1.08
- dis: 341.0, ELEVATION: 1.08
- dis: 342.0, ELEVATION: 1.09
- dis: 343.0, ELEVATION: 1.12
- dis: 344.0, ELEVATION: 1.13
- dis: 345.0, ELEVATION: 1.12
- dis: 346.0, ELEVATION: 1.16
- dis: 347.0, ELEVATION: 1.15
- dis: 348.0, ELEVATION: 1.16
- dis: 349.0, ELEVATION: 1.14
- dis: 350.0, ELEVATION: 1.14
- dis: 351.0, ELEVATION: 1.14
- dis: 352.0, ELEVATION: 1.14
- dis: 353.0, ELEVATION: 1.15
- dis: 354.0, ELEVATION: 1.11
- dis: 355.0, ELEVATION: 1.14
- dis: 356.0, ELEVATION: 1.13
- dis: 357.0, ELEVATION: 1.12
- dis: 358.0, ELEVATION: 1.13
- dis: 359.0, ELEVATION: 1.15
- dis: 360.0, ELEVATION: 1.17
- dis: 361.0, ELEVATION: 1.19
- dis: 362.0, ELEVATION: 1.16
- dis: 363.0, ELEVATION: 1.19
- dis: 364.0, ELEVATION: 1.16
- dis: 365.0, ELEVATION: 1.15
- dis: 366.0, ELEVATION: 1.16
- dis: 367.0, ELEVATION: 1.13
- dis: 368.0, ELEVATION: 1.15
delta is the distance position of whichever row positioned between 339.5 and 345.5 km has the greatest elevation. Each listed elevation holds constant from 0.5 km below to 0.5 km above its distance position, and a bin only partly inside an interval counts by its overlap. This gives 344.0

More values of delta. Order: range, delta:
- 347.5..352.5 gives 348.0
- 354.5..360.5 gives 360.0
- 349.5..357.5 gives 353.0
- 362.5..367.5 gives 363.0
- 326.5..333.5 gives 330.0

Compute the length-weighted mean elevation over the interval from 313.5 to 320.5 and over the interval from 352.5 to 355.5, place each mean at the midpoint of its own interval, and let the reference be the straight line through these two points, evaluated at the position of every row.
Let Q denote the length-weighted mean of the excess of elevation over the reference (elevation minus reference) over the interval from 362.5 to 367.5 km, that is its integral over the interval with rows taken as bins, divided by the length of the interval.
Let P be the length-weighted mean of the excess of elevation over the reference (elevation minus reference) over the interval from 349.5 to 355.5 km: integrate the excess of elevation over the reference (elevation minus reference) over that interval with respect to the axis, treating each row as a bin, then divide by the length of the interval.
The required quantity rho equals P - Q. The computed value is 0.002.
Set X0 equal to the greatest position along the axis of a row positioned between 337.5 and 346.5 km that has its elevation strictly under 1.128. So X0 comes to 345.0 km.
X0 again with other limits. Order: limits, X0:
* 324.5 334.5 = 334.0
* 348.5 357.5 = 357.0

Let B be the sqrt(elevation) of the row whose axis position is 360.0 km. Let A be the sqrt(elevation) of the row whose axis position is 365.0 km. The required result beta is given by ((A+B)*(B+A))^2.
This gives 21.5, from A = 1.07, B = 1.08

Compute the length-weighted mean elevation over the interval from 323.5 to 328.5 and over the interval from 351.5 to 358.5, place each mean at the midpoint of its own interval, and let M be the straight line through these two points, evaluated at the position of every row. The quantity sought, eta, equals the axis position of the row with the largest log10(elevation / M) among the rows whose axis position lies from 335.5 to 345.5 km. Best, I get 344.0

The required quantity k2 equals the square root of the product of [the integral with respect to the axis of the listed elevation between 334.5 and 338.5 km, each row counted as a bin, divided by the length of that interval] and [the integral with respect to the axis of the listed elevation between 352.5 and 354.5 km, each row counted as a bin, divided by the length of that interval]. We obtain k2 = 1.109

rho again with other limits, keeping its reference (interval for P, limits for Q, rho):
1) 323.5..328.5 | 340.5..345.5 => 0.020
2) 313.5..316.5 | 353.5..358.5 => 0.004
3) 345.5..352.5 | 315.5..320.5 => 0.019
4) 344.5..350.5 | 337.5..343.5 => 0.044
